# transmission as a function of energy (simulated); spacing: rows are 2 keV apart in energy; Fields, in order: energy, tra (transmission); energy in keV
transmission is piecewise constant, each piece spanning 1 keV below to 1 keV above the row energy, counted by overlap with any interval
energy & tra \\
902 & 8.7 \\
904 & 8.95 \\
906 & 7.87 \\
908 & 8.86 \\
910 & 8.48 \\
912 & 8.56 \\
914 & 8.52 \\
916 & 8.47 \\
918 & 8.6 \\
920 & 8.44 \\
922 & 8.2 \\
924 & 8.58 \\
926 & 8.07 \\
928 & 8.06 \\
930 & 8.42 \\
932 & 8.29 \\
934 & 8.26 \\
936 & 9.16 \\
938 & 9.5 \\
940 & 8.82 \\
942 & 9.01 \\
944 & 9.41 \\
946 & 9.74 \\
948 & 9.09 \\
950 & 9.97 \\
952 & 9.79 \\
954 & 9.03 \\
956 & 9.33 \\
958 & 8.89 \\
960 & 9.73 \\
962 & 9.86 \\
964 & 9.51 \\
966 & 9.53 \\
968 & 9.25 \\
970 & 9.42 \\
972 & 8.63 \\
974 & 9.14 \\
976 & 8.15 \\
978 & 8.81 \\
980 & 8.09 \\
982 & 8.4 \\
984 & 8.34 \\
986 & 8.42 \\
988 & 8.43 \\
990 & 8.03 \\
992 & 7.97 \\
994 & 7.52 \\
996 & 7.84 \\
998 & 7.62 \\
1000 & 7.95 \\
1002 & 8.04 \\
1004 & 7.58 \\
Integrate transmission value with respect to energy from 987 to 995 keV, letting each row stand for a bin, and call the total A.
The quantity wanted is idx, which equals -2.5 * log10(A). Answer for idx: -4.5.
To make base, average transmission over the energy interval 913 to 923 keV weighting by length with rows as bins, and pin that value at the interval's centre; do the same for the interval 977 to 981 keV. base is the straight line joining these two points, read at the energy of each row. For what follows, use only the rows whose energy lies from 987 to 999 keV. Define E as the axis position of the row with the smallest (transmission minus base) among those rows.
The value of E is 994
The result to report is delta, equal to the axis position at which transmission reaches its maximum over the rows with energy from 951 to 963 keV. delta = 962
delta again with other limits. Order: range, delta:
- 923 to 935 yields 924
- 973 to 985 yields 974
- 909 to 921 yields 918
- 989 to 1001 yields 990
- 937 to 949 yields 946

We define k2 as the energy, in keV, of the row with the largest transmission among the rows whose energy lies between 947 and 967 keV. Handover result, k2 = 950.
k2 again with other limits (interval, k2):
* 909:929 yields 918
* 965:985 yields 966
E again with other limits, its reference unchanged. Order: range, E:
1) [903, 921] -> 906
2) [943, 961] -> 958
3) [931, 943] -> 934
